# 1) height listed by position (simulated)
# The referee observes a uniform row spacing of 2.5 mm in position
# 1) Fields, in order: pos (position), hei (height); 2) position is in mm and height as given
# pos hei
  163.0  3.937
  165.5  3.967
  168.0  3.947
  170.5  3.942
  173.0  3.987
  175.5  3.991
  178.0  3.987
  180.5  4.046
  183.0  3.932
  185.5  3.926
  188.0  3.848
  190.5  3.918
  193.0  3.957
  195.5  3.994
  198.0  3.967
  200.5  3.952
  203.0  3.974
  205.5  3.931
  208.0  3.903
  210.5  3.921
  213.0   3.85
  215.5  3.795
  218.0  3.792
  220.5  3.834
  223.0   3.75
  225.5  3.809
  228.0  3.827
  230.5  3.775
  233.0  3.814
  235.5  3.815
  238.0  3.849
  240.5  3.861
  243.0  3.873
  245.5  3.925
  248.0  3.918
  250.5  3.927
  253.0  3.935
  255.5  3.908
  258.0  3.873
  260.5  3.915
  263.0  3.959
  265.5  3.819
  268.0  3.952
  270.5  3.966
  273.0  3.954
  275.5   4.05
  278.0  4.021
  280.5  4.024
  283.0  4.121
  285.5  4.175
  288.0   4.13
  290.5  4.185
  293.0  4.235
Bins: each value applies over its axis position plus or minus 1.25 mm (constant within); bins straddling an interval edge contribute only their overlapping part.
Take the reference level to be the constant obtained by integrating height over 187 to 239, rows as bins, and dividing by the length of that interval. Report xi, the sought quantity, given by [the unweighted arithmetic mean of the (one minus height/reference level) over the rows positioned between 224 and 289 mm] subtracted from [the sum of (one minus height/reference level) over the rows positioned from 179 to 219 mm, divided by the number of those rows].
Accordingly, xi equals 0.003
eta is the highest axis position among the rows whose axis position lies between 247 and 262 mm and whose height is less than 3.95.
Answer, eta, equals 260.5 mm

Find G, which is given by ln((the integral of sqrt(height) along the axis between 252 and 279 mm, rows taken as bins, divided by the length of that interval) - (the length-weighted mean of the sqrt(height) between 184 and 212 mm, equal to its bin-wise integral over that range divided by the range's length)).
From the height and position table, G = -6.58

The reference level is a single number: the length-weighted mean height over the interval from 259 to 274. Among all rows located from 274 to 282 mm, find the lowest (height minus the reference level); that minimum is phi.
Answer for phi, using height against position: 0.09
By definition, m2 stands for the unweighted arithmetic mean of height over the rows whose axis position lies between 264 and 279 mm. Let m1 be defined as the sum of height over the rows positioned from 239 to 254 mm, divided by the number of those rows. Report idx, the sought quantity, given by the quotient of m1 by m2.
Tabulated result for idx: 0.99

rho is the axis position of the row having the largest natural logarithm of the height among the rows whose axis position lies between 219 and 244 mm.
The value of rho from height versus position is 243.0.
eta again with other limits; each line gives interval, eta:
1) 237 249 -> 248.0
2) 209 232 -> 230.5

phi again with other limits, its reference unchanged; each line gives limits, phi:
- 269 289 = 0.03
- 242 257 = -0.05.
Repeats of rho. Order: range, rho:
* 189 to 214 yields 195.5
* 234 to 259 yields 253.0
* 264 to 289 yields 285.5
